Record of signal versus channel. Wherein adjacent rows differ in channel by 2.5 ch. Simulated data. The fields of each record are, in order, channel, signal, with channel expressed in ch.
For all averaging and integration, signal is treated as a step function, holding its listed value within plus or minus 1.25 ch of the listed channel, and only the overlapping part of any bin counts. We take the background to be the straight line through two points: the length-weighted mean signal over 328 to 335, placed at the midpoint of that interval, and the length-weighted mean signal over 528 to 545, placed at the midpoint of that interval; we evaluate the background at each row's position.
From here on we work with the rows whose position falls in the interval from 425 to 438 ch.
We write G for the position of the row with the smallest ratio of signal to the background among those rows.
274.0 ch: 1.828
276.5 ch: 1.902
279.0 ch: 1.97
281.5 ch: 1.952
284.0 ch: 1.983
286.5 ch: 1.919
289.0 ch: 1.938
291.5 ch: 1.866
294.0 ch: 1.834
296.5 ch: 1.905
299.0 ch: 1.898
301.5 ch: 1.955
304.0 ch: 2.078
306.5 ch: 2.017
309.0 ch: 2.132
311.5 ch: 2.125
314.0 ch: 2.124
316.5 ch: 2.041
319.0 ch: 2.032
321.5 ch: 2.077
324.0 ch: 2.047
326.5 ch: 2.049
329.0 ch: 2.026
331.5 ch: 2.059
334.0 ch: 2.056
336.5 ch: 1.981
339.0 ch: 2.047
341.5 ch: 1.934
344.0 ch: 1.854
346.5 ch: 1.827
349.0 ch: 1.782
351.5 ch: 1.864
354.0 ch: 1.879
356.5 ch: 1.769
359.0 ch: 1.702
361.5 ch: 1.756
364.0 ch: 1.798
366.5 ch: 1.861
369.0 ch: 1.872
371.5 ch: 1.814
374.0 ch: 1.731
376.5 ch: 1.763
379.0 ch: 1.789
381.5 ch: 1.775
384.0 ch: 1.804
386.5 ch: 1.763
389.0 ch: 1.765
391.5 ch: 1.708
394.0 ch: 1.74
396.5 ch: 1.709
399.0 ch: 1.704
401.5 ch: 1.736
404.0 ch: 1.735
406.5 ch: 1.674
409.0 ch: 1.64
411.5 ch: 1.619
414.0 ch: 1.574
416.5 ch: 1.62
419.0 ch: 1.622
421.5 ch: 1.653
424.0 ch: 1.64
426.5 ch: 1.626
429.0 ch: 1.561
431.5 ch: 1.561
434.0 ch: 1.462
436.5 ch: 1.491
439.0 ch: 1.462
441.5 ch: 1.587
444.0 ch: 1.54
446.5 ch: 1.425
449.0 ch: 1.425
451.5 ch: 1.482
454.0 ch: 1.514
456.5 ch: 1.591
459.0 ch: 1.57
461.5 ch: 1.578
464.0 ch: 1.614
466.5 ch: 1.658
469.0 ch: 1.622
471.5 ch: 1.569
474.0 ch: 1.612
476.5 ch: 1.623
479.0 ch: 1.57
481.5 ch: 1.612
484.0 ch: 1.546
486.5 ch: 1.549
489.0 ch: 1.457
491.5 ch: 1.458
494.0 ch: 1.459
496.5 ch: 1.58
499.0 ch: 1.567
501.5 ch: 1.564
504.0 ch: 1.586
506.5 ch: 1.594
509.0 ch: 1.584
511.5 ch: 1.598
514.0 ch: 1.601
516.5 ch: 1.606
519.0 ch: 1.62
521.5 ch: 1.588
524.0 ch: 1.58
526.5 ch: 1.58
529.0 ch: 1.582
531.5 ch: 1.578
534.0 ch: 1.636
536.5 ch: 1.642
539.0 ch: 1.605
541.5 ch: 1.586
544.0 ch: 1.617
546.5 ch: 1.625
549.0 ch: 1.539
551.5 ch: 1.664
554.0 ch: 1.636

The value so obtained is 434.0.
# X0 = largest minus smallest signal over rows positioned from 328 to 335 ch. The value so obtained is 0.03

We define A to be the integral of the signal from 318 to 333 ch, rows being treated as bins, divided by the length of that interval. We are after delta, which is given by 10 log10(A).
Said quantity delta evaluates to 3.1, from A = 2.05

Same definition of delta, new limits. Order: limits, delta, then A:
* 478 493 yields 1.8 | 1.53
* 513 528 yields 2.0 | 1.60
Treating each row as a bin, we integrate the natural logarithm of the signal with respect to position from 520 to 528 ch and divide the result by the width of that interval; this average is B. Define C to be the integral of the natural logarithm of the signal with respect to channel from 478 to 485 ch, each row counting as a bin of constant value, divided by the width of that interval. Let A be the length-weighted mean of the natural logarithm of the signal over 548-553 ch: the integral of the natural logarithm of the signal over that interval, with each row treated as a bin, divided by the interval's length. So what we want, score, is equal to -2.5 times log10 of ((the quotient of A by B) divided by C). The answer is -0.9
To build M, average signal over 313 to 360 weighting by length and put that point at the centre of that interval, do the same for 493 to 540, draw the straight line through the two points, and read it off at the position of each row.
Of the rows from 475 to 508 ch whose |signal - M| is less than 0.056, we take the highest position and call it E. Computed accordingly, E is 506.5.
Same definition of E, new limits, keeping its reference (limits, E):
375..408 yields 384.0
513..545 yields 541.5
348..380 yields 369.0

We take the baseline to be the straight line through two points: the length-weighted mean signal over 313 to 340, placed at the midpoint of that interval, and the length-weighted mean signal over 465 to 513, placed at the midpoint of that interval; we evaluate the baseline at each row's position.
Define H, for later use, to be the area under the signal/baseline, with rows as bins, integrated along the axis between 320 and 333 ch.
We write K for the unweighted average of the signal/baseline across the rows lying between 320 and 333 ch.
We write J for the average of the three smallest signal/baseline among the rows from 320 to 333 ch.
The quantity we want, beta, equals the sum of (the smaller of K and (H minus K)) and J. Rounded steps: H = 13.0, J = 1.00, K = 1.00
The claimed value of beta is 2.00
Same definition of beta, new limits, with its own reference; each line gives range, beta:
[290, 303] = 1.76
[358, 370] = 1.83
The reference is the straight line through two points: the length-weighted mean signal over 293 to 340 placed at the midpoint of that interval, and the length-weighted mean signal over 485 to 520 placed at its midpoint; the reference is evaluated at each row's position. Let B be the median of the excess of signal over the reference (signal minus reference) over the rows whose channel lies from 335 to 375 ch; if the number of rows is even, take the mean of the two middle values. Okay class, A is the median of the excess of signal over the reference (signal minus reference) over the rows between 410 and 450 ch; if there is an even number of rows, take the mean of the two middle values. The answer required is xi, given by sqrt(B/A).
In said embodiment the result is 0.7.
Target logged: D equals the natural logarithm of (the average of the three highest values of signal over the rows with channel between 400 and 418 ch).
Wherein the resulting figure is 0.539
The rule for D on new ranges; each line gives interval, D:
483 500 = 0.448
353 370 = 0.626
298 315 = 0.755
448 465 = 0.466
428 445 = 0.451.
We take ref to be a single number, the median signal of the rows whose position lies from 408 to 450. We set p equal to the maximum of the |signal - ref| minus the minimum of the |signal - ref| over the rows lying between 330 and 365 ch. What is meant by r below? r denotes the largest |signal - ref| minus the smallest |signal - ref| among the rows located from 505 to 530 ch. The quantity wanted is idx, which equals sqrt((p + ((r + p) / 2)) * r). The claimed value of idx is 0.15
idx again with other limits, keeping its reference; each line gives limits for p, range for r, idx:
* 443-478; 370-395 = 0.17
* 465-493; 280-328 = 0.31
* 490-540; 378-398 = 0.14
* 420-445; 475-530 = 0.15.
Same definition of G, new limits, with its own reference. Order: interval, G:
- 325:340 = 336.5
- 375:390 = 376.5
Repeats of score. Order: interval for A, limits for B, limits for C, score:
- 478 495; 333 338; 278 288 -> 0.1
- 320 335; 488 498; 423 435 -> -1.5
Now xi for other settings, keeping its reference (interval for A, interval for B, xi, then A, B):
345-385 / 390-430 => 1.1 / -0.10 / -0.12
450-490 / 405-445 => 1.7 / -0.05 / -0.16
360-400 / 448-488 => 0.8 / -0.09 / -0.05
